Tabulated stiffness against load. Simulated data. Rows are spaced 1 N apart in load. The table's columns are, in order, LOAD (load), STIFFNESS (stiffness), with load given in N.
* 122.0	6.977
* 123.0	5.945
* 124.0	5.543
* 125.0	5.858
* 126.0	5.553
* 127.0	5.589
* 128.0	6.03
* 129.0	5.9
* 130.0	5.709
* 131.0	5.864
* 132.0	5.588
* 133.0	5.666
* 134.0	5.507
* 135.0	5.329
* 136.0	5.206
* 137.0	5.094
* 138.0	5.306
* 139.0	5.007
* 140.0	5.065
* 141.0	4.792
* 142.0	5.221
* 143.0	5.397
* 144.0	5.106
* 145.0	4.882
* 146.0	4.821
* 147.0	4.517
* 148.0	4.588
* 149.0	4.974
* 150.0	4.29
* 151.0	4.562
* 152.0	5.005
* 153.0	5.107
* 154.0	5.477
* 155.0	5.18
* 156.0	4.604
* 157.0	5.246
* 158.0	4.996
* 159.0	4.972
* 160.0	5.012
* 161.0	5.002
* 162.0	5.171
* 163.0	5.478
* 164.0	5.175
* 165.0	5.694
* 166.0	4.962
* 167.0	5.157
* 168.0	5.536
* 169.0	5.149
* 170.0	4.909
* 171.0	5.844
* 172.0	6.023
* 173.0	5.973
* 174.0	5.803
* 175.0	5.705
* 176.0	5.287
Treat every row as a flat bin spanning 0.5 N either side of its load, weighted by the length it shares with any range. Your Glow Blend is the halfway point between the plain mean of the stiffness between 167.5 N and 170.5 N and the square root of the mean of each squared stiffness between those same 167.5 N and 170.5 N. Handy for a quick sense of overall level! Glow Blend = 5.2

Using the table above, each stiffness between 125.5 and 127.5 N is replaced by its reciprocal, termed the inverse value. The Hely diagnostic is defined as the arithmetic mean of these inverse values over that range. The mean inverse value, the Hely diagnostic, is 0.180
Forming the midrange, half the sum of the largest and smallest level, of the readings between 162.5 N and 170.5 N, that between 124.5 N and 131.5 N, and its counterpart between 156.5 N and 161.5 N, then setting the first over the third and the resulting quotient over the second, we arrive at 0.179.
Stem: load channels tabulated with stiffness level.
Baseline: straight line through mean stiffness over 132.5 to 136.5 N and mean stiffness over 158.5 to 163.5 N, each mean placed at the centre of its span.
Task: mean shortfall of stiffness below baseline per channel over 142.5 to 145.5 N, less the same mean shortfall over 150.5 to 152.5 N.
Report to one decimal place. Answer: -0.3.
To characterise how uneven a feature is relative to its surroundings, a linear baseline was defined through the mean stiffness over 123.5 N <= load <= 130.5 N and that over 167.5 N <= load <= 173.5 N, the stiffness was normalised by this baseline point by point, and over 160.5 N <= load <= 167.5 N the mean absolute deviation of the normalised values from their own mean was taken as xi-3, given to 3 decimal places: 0.036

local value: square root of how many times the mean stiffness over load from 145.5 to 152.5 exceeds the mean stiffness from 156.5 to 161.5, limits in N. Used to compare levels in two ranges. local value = 0.963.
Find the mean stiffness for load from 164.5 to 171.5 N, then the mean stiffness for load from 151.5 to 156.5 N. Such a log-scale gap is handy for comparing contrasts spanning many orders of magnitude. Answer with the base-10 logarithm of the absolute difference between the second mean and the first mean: -0.61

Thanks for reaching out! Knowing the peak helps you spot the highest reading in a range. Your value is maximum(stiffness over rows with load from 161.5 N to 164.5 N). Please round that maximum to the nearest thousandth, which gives 5.478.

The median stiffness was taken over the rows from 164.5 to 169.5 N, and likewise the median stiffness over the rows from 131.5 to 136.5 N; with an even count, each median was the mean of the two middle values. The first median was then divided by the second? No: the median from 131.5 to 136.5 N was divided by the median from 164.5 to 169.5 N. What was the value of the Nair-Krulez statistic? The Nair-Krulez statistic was 1.07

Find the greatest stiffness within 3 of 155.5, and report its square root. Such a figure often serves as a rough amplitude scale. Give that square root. 2.34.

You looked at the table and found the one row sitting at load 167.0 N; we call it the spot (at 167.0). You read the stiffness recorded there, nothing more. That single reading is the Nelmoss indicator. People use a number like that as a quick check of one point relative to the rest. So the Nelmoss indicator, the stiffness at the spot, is 5.157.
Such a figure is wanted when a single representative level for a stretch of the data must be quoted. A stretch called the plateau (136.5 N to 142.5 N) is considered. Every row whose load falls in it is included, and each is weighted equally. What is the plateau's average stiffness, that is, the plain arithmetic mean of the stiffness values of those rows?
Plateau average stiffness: 5.08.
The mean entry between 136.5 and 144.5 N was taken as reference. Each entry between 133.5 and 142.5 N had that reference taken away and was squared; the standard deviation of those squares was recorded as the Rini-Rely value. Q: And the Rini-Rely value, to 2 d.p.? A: 0.05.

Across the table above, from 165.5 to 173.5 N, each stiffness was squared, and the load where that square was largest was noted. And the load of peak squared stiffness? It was 172.0 N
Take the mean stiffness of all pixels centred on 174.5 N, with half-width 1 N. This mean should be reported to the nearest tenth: 5.8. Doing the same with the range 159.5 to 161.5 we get 5.0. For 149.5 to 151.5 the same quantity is 4.4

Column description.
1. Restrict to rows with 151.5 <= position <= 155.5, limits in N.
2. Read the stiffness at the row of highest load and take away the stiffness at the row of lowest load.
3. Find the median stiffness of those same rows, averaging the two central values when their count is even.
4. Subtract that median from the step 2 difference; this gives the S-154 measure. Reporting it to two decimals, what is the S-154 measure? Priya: -4.97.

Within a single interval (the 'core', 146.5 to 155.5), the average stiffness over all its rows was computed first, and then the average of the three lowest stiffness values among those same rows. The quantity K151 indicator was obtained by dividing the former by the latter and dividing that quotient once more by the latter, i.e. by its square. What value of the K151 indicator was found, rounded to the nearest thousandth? 0.245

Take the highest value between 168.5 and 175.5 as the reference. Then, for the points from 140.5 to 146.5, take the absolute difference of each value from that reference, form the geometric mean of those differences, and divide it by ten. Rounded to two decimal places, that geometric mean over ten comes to 0.10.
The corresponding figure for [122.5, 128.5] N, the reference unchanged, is 0.01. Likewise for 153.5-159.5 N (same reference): 0.09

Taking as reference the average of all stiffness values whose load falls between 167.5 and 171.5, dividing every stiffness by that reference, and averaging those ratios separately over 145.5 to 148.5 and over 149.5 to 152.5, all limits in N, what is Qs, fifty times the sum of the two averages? 86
